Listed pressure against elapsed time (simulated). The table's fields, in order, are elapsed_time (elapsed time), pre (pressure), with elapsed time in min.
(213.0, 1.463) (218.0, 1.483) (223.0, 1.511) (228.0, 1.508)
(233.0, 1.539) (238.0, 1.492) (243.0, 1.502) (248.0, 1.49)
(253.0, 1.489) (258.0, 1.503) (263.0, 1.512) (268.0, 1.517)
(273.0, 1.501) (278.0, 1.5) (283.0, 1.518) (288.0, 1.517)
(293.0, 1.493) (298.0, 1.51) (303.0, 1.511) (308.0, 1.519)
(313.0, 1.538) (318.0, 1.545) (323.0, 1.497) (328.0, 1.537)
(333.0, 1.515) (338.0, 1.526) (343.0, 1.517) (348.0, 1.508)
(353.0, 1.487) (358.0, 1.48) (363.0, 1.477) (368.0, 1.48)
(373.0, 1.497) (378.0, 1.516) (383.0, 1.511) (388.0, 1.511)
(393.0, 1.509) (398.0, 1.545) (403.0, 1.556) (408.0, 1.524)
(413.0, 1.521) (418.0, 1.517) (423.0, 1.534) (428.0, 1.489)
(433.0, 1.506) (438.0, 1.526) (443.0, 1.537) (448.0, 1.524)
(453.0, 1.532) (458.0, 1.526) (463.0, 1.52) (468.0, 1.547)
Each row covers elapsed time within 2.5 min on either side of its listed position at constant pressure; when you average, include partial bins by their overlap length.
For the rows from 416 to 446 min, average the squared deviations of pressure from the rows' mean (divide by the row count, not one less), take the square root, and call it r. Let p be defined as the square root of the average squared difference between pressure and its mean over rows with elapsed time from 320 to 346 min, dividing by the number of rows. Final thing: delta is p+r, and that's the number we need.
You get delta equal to 0.030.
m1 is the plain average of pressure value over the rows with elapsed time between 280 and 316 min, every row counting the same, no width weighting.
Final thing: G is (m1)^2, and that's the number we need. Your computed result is 2.30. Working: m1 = 1.52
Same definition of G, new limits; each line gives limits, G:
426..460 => 2.31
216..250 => 2.26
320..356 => 2.29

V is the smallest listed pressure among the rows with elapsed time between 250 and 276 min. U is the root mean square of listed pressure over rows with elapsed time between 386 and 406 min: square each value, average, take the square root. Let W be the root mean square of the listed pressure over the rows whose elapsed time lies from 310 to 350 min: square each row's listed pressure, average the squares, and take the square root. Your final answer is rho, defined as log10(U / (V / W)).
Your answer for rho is 0.195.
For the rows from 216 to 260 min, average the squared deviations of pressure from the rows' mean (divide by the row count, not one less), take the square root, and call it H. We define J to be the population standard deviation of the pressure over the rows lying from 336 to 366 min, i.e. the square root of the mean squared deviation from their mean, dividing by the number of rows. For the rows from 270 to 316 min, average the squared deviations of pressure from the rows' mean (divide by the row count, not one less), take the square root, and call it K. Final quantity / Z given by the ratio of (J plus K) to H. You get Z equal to 1.98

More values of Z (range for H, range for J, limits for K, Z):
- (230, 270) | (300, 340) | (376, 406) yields 2.13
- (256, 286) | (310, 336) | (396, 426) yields 4.25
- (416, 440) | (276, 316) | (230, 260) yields 1.90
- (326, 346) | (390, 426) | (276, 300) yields 2.88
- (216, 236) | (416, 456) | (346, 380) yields 1.48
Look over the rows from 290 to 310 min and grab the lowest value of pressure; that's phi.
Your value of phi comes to 1.493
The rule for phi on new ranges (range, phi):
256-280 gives 1.5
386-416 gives 1.509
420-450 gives 1.489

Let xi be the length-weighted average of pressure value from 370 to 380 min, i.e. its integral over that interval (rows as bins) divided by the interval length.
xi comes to 1.50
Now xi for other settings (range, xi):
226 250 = 1.51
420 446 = 1.52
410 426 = 1.52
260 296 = 1.51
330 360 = 1.51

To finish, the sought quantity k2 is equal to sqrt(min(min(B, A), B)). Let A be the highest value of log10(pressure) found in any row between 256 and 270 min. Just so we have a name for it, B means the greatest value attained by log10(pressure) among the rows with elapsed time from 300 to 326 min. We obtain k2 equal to 0.425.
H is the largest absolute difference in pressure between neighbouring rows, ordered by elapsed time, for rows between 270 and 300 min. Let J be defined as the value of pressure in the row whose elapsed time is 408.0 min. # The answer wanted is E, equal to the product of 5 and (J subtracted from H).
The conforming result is -7.50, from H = 0.0240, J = 1.524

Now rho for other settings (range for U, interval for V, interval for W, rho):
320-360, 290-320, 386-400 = 0.187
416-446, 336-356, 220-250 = 0.187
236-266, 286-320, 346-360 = 0.175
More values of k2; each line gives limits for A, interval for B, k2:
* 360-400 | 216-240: 0.433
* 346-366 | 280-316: 0.422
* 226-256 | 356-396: 0.425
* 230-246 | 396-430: 0.433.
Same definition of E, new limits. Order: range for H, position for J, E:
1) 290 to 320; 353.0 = -7.34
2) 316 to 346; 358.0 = -7.16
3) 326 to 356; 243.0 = -7.40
